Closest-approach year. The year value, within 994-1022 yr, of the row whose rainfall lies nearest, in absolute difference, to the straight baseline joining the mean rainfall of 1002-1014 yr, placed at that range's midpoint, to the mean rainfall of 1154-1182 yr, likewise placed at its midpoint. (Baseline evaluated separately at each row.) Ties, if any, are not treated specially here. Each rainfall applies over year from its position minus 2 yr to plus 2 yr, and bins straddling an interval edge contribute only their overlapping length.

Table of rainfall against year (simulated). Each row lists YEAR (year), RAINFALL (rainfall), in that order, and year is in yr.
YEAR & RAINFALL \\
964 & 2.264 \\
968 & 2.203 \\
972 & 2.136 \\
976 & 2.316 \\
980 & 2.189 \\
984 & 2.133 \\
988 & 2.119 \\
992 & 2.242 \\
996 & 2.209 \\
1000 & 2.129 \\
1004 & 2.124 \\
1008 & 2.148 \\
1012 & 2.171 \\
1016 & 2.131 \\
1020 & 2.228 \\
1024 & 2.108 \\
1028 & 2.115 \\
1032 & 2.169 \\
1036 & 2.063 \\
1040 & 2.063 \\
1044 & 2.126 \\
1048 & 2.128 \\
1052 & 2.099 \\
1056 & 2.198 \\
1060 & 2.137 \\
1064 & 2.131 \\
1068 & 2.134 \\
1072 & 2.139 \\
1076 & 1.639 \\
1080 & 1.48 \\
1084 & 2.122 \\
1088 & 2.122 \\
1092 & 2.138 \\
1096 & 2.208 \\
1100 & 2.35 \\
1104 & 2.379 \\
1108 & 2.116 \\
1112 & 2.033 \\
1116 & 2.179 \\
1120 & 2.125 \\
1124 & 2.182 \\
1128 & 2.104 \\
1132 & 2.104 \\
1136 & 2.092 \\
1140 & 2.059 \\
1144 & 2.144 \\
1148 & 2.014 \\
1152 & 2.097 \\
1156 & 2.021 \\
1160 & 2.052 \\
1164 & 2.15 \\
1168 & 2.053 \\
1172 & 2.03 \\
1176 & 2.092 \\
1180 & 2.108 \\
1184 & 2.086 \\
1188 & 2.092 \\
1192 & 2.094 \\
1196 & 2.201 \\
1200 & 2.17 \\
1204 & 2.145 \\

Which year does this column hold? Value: 1008 yr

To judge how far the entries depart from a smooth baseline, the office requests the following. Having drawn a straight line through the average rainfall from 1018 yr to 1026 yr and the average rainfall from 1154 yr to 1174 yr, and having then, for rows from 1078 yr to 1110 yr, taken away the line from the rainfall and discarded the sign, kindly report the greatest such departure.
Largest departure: 0.6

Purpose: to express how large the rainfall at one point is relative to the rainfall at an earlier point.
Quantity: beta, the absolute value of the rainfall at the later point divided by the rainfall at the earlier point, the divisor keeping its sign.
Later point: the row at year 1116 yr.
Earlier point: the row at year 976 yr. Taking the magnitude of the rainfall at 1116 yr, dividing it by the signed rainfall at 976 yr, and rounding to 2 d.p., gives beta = 0.94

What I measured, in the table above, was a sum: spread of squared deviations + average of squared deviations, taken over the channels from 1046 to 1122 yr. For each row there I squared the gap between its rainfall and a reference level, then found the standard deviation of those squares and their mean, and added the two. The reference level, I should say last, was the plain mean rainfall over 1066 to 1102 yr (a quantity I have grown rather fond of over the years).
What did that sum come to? 0.12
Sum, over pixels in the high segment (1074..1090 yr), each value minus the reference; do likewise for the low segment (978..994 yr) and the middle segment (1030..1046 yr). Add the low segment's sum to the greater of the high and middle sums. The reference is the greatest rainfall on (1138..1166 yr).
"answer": -0.10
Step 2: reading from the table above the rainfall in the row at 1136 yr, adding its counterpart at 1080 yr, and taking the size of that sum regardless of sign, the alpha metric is 3.57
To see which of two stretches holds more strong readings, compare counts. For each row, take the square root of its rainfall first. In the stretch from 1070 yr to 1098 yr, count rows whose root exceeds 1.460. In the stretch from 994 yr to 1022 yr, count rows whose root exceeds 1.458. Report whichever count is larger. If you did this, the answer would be 6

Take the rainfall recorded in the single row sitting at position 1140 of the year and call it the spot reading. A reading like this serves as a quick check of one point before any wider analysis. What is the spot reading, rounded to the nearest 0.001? 2.059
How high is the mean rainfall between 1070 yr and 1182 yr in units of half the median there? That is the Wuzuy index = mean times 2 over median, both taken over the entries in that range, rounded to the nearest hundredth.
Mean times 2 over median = 1.98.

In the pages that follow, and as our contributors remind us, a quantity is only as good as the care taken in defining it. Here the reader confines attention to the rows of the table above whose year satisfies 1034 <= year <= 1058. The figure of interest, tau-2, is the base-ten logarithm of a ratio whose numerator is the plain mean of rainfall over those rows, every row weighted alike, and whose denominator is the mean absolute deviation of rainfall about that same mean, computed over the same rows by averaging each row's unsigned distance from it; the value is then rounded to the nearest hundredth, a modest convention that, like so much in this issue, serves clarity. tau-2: 1.75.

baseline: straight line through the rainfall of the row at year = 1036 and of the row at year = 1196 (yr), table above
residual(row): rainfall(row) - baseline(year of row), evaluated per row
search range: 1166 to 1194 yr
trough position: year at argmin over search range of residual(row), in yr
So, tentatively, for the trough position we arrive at 1172 yr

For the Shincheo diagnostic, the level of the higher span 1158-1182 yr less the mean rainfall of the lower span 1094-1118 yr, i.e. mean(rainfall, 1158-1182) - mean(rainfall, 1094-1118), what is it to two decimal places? -0.13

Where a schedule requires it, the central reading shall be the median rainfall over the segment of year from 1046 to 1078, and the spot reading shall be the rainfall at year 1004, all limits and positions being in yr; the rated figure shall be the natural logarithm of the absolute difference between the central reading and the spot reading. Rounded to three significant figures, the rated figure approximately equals -4.77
